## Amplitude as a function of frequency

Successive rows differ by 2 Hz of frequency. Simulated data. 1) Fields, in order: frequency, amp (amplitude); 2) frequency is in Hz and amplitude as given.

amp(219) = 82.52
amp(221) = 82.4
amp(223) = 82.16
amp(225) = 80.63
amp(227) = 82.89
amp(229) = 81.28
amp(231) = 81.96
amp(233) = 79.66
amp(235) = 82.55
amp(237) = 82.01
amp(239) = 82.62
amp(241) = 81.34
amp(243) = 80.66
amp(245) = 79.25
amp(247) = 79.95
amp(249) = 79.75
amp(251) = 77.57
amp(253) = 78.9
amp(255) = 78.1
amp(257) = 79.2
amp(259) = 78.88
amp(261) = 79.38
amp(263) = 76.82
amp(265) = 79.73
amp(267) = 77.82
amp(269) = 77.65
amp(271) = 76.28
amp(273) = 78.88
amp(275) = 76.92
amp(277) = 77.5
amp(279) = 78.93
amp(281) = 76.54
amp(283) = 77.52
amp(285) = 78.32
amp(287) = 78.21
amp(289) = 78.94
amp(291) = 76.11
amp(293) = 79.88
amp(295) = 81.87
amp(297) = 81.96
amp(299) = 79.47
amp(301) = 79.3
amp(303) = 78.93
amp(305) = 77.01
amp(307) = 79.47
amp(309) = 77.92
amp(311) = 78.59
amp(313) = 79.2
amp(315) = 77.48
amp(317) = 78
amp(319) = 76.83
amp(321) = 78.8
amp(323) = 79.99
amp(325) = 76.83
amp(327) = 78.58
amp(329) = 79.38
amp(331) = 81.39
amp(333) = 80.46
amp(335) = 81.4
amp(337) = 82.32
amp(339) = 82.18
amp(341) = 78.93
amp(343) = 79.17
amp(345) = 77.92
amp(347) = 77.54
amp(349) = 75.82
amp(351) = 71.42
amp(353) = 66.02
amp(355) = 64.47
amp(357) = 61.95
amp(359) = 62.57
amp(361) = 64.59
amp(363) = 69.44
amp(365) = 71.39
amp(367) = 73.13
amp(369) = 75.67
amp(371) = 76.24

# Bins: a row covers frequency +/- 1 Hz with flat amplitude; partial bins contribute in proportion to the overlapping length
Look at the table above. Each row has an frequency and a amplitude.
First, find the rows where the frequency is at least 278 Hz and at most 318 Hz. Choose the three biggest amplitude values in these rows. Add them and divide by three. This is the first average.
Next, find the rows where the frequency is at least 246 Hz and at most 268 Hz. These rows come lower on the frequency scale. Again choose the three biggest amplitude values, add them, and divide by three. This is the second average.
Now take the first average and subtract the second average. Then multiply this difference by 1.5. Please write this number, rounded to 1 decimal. 2.1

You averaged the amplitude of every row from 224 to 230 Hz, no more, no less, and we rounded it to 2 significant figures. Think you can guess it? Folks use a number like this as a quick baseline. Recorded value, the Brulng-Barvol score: 82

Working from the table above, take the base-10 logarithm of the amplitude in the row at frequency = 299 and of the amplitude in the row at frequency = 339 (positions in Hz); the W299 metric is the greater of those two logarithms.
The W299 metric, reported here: 1.915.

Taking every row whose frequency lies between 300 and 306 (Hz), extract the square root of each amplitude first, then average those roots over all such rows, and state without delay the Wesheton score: 8.855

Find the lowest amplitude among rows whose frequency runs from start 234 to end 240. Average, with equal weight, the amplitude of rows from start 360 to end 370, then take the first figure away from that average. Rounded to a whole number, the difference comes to -11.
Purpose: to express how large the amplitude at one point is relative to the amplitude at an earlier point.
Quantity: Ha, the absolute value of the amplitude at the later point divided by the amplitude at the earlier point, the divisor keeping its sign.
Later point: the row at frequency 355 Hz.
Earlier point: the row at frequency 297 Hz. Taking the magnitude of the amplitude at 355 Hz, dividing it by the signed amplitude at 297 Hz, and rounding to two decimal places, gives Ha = 0.79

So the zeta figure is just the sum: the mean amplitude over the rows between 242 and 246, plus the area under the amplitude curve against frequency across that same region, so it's 400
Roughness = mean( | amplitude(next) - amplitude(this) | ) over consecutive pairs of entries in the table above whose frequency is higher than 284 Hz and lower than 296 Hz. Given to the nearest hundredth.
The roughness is 1.89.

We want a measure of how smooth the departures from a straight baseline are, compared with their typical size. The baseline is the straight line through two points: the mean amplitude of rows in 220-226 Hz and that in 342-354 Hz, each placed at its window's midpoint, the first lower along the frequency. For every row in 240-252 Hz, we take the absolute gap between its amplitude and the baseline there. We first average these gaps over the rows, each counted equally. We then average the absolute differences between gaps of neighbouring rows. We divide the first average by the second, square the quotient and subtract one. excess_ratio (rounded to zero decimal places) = 0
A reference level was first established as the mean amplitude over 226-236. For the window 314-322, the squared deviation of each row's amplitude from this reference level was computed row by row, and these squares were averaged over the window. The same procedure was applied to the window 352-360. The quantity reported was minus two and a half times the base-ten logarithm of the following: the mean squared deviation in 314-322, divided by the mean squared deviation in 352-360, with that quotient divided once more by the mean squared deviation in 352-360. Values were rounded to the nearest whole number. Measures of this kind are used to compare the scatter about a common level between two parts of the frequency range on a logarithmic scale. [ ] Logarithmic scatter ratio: 10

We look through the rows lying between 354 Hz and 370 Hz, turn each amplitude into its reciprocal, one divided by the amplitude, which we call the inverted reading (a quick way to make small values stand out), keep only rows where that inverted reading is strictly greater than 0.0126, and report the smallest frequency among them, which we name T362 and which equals 355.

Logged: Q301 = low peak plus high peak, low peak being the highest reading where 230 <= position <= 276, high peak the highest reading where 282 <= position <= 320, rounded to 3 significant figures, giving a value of 165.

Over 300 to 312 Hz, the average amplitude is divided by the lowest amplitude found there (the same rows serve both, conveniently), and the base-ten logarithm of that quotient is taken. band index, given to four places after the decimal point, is 0.0085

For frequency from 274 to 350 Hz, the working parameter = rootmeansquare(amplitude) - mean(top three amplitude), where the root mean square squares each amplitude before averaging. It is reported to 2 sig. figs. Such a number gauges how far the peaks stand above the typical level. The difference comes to -3.3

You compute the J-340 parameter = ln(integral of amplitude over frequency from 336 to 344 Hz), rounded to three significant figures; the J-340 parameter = 6.47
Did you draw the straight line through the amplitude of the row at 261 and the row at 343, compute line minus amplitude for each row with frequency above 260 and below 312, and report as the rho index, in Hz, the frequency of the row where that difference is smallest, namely 297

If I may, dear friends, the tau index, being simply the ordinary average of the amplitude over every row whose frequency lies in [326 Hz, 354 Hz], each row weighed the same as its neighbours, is 78.0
